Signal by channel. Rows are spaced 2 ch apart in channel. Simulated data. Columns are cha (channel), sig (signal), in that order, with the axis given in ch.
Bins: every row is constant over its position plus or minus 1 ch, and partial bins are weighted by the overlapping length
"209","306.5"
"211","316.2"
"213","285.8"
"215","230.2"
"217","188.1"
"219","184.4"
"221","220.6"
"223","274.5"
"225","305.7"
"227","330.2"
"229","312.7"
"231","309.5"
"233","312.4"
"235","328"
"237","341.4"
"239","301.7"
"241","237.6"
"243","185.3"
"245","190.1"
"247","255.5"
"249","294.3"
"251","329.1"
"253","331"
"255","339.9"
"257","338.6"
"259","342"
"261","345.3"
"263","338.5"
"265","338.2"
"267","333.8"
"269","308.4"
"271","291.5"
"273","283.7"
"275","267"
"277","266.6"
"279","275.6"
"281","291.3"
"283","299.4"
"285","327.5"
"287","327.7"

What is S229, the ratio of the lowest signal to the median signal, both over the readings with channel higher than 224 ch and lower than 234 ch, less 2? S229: -1.02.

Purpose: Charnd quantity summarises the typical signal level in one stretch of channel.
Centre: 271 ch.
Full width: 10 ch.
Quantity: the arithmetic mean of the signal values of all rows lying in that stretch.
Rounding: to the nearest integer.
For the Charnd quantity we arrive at 297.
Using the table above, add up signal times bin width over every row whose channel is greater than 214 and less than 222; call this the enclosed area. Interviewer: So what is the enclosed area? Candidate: 1647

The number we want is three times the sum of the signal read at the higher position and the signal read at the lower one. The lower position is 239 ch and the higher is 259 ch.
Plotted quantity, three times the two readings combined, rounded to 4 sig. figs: 1931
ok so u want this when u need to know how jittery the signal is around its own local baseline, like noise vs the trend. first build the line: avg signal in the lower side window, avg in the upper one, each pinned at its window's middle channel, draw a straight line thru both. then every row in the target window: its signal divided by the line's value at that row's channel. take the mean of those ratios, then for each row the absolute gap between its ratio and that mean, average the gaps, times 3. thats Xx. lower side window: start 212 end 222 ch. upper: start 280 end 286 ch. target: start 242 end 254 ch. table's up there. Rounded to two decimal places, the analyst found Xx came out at 0.58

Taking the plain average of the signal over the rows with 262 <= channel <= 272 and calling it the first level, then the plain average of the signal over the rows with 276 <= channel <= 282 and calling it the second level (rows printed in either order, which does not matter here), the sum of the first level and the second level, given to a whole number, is 600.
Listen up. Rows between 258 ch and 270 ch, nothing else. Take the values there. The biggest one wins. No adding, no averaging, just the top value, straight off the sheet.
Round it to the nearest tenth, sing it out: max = 345.3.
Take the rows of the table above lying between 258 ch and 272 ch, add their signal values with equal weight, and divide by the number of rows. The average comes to 328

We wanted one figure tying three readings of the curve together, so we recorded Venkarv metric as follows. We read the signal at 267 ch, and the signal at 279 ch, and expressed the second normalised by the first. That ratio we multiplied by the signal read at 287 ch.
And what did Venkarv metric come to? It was 271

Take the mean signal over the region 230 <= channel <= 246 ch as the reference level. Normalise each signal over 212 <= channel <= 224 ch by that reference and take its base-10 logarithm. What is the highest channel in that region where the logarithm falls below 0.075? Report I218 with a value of 223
